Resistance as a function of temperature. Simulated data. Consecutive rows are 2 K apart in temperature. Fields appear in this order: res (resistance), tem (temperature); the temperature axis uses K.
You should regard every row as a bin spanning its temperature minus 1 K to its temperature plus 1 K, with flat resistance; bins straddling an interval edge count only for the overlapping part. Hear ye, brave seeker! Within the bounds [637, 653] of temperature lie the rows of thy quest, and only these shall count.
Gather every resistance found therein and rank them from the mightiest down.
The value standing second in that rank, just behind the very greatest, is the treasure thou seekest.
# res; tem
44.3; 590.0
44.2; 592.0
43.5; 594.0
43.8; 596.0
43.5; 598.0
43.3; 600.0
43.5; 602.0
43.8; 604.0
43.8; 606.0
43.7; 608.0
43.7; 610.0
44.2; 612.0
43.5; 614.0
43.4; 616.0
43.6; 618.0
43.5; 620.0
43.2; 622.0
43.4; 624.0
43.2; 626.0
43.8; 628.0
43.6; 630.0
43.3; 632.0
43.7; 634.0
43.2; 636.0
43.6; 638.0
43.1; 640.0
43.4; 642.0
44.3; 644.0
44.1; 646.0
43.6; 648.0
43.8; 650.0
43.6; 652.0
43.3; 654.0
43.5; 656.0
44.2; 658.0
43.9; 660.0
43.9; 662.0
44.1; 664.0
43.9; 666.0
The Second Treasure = 44.1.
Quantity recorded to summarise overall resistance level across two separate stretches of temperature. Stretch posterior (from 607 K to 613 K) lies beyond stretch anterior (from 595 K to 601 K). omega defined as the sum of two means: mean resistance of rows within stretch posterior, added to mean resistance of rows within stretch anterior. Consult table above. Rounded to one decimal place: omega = 87.4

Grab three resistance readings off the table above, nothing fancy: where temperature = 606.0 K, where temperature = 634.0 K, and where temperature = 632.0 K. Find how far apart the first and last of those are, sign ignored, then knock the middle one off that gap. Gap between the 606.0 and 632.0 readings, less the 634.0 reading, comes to -43.20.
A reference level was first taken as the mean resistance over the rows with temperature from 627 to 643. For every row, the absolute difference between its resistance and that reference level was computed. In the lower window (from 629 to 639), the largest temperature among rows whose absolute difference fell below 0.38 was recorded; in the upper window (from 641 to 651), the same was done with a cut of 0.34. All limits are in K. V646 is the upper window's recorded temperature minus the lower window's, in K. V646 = 12 K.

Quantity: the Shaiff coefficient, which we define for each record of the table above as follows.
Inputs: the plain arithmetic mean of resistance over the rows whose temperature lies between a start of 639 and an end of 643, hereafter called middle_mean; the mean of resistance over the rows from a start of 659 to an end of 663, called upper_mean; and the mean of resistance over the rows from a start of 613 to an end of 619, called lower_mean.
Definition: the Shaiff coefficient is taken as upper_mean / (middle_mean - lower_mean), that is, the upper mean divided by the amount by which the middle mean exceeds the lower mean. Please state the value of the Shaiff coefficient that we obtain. -176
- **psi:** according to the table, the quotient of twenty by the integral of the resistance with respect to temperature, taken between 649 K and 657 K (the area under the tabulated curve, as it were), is 0.0574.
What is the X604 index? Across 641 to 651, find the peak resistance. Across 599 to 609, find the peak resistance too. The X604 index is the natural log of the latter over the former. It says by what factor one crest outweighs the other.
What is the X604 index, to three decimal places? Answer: -0.011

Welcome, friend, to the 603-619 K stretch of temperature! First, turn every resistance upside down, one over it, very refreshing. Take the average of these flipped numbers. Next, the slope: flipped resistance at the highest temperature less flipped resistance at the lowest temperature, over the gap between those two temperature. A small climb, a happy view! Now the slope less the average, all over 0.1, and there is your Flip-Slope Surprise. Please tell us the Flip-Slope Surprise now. -0.229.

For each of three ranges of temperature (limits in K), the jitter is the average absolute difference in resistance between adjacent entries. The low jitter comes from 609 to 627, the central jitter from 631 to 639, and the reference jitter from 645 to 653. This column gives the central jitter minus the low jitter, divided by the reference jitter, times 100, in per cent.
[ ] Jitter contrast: 49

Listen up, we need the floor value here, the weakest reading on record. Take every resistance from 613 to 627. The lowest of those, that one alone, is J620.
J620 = 43.2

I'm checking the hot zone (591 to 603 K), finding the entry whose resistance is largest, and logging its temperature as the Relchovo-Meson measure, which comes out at 592.0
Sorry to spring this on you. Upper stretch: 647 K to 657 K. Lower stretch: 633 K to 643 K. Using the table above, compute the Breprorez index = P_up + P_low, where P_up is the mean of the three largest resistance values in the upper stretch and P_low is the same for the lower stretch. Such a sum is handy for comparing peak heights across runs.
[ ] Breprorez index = 87.2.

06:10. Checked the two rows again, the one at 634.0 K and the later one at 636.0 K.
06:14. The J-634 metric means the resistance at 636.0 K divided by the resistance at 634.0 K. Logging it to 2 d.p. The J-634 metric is 0.99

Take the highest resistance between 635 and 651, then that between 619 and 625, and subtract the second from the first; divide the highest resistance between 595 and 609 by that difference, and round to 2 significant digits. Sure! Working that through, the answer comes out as 55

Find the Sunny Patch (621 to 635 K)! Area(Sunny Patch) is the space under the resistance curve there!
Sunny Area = 608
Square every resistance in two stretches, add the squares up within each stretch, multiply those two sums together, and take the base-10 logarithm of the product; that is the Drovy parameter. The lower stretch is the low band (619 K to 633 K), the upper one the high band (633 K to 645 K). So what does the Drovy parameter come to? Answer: 8.2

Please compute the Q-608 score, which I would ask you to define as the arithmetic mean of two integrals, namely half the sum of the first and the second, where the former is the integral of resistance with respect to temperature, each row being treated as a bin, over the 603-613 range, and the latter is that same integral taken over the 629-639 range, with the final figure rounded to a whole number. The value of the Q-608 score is 437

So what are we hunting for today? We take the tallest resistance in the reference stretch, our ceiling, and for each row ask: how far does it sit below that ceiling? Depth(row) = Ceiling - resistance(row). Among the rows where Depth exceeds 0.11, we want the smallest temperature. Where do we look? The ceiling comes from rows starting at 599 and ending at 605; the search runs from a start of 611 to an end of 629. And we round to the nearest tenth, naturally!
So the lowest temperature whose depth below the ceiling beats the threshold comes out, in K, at 614.0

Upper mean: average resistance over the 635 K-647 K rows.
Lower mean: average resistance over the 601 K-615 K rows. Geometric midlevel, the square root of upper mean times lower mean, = 43.68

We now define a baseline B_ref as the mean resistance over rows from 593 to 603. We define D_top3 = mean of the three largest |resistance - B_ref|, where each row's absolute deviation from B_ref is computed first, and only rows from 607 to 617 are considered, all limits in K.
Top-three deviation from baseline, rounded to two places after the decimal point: 0.35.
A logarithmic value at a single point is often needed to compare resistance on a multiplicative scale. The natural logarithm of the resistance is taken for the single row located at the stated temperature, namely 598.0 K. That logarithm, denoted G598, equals 3.77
